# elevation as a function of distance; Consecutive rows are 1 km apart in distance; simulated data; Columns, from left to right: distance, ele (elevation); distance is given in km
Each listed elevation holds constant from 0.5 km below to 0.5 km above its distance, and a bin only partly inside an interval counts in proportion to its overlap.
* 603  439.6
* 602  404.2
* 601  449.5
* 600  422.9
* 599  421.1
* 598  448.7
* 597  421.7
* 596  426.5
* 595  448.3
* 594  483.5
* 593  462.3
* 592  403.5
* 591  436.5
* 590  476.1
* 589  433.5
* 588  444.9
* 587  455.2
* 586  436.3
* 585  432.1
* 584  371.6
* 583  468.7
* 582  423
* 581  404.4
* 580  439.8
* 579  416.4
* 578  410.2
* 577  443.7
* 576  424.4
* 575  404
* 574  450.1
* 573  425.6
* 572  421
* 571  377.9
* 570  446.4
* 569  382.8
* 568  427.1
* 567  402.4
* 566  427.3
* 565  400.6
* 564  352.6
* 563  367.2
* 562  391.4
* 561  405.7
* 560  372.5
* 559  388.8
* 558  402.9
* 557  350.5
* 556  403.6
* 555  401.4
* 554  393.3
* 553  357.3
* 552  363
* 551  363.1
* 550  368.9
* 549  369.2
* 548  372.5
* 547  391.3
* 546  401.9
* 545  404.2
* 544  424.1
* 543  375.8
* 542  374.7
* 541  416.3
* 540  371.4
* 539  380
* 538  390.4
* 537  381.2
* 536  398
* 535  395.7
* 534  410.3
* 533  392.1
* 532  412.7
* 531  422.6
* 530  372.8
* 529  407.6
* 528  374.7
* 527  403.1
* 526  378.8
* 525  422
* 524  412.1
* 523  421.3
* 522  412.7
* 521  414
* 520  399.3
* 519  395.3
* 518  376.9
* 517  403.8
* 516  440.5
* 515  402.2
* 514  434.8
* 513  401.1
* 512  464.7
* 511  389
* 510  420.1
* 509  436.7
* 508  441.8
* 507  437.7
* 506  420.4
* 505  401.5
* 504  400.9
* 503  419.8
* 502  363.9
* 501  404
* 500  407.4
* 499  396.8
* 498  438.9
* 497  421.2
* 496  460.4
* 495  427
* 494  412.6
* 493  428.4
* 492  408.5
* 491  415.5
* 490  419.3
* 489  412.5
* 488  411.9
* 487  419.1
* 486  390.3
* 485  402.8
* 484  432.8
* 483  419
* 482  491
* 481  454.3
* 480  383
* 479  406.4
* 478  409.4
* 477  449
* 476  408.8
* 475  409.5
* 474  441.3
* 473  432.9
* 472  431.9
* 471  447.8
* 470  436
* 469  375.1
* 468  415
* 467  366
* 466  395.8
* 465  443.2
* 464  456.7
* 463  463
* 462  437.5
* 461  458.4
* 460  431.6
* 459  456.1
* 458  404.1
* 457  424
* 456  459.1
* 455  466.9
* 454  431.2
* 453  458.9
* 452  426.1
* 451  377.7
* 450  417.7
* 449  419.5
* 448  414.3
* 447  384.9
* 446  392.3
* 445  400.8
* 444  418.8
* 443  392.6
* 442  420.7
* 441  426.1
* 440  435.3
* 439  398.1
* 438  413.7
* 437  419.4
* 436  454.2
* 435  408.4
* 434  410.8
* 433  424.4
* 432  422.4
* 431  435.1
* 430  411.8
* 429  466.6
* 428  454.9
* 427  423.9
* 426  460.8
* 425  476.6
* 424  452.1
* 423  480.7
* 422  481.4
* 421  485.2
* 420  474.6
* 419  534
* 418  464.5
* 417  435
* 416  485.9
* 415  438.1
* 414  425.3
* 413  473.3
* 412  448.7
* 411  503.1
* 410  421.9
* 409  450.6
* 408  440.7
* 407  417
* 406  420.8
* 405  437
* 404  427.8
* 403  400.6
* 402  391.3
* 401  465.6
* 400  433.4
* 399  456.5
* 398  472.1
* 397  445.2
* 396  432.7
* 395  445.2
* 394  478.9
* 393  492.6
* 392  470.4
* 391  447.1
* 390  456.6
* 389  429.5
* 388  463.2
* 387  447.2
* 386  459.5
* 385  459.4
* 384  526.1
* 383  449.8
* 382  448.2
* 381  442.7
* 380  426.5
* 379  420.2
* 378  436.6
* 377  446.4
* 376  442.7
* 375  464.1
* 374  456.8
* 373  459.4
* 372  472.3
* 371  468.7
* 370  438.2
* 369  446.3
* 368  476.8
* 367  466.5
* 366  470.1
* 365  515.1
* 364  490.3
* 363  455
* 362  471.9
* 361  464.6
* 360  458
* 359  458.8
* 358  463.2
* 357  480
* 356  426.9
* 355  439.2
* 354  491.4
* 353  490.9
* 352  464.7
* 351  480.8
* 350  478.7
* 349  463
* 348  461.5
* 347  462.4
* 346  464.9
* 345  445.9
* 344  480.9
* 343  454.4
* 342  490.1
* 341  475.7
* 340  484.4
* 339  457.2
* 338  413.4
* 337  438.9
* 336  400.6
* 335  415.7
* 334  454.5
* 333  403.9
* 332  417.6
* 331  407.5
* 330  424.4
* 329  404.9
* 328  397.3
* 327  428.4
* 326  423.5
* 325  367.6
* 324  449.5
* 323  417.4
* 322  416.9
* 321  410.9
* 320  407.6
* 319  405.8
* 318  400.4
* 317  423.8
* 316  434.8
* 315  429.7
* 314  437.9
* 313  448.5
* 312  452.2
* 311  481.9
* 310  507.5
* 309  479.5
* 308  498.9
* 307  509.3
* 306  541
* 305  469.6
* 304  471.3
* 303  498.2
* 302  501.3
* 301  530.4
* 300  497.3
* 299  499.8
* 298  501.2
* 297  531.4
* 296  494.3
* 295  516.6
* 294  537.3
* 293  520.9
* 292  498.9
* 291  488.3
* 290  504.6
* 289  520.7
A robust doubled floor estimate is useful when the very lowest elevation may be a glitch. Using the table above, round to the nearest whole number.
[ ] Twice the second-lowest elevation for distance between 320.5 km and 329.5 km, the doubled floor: 795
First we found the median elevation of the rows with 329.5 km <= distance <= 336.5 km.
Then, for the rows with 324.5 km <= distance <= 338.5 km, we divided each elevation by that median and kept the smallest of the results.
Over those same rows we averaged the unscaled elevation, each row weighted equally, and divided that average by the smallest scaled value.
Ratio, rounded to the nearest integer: 468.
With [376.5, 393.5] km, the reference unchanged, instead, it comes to 449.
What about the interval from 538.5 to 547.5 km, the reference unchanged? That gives 440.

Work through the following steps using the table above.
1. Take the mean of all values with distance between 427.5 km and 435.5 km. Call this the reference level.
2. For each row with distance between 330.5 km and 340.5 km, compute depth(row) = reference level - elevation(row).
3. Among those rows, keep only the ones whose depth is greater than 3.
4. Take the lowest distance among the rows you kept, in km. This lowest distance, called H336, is 331 km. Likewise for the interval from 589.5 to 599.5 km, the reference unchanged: 592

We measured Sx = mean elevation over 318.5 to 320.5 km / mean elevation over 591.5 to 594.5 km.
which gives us 0.90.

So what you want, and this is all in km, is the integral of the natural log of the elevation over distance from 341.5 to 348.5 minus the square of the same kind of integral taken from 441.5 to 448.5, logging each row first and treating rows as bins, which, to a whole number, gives -1721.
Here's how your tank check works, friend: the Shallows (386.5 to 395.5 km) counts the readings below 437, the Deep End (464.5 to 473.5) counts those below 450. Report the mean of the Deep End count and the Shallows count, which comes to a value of 5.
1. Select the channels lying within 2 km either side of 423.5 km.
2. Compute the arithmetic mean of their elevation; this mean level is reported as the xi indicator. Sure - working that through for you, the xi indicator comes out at 473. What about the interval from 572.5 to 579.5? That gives 425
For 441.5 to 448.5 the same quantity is 403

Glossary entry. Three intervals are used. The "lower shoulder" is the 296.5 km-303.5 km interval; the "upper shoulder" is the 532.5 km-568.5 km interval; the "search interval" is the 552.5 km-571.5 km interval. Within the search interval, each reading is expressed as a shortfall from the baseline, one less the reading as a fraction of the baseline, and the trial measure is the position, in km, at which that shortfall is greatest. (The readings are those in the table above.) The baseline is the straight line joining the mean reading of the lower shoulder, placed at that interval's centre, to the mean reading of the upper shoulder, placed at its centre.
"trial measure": 557 km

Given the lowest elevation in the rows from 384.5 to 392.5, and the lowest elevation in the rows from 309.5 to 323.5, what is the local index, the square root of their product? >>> 415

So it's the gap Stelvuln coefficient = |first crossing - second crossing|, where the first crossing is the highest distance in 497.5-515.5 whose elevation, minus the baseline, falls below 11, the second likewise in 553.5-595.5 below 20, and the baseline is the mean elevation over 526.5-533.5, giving 77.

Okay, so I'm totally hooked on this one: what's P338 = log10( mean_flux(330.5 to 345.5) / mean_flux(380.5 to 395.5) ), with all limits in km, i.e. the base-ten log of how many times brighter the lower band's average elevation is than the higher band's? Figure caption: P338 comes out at -0.018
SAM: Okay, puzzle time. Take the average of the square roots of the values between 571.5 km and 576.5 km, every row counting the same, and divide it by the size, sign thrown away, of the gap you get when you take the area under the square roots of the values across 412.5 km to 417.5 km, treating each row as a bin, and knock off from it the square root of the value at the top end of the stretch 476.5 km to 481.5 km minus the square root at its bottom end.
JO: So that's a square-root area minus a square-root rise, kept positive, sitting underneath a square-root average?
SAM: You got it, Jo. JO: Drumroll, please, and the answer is 0.194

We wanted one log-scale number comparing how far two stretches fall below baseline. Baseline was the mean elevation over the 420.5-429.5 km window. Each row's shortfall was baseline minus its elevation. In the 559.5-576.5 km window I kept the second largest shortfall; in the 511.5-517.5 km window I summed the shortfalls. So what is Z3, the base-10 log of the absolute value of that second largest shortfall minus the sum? 2.2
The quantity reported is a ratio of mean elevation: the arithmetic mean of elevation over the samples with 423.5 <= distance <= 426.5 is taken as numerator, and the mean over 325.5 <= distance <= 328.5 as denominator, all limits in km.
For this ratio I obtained 1.11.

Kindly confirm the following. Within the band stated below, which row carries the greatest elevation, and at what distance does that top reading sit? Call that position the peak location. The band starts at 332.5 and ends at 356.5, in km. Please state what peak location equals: 354 km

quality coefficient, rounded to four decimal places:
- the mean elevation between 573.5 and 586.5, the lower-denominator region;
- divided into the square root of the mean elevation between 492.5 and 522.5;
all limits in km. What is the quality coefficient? 0.0480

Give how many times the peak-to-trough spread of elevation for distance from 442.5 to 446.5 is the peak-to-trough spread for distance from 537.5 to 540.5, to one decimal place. 1.4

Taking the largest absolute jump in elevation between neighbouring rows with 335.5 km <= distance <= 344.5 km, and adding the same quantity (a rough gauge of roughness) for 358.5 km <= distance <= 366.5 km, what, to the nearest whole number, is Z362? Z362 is 89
